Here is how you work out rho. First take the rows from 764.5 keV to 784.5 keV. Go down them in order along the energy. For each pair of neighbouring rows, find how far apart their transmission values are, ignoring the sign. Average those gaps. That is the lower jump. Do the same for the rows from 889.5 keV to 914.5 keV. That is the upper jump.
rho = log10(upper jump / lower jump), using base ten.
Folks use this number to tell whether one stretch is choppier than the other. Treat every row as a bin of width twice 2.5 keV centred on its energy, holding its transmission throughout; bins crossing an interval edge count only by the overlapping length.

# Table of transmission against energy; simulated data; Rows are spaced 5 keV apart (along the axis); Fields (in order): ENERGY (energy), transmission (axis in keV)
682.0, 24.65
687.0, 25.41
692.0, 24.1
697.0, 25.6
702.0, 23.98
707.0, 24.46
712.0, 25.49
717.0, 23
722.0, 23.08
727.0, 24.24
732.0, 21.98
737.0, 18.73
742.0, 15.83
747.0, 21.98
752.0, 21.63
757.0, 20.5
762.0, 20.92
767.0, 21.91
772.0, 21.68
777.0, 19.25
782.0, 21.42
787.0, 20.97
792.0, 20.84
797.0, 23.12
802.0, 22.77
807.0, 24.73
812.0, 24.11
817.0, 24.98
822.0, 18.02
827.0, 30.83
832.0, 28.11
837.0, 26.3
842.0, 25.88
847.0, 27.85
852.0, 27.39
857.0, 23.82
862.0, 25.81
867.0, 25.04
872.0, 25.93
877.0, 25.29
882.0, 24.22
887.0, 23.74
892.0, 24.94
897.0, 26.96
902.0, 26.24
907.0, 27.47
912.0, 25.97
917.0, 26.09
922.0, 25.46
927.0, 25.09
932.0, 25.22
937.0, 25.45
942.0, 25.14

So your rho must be -0.1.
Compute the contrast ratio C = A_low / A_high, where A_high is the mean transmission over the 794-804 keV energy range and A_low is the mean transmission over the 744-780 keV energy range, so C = 0.92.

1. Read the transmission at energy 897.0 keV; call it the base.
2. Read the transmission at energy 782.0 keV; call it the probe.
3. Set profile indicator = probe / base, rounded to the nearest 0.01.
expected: 0.79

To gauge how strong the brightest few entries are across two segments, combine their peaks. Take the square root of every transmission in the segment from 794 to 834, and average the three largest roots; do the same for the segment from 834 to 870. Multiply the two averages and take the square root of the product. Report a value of 5.25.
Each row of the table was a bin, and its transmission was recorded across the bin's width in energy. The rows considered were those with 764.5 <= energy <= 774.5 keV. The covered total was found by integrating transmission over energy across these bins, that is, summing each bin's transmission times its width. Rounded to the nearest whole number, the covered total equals 218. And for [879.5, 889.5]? 240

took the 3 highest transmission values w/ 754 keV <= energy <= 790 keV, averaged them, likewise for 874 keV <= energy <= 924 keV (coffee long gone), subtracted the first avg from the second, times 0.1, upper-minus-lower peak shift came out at 0.52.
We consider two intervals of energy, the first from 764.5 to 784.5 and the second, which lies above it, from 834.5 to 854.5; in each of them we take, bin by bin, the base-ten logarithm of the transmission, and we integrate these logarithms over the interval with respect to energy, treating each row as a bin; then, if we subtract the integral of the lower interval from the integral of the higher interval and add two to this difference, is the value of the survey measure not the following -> 4.1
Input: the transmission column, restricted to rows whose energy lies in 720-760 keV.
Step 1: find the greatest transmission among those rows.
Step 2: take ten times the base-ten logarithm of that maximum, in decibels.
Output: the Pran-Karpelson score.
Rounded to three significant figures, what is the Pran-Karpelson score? 13.8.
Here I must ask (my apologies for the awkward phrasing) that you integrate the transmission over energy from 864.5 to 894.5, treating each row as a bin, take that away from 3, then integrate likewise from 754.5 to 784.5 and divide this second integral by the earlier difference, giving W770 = -0.85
